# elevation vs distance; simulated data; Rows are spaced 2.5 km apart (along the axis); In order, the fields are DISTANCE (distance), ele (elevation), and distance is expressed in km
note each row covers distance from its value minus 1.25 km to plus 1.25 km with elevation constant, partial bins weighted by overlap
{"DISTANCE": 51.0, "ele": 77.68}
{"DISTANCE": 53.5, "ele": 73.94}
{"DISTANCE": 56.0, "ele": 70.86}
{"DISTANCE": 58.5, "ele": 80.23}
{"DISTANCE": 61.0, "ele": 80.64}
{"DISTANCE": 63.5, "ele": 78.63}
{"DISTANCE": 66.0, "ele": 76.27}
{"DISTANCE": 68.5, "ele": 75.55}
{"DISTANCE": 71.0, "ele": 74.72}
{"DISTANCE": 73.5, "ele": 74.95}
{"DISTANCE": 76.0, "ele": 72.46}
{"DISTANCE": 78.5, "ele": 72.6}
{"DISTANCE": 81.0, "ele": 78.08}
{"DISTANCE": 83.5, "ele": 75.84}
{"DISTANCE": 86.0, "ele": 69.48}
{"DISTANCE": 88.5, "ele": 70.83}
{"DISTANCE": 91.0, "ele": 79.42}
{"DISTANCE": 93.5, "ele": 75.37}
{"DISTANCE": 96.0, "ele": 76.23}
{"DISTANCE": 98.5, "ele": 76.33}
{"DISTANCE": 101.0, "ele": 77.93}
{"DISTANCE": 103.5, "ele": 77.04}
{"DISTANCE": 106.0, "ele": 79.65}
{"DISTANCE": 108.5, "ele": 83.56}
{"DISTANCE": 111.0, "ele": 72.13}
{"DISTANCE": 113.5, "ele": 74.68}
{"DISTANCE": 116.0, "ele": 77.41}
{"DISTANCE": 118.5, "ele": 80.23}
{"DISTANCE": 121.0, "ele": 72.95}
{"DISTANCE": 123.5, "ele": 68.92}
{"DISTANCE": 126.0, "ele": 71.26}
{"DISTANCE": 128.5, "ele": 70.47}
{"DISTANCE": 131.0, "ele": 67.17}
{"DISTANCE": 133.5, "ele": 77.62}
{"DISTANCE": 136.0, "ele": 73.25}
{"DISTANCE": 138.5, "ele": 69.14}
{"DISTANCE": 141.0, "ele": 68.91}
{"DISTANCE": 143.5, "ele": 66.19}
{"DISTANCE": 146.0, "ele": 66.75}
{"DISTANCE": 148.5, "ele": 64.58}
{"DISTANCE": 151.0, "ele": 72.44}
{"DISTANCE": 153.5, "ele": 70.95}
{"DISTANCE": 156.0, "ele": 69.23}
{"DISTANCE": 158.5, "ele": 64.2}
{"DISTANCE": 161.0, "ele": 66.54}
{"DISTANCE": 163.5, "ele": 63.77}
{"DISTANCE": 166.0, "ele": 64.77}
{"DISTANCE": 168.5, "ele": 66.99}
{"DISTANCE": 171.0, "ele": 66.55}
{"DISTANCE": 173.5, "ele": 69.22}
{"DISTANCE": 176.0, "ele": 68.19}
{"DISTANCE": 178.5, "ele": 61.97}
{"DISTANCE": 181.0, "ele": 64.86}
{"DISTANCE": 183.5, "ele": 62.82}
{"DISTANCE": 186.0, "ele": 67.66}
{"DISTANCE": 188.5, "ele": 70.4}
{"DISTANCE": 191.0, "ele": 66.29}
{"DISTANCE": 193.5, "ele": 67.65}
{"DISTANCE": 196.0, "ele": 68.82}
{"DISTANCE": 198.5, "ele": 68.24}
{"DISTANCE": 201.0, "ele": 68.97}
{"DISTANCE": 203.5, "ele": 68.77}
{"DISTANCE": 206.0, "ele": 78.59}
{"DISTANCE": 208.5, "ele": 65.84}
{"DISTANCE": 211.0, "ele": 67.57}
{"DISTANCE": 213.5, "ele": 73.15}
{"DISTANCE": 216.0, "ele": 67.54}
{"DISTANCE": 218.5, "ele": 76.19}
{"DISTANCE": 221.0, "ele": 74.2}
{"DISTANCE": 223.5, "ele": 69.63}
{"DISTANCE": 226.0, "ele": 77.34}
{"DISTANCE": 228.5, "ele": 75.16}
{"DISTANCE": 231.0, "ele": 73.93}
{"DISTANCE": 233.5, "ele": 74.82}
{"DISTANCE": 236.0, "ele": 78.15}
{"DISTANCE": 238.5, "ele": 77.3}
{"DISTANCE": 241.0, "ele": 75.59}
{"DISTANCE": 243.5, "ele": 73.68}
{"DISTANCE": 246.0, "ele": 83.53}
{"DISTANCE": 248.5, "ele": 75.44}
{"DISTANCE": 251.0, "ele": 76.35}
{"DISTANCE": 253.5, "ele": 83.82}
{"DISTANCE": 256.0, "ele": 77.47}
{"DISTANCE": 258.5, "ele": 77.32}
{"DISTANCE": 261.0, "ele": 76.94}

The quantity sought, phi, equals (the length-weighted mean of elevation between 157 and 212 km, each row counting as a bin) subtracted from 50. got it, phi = -17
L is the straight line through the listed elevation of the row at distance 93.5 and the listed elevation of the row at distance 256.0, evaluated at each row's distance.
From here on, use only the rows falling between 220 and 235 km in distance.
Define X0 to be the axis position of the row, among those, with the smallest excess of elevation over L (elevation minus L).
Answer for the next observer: 223.5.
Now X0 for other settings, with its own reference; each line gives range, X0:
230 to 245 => 243.5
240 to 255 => 243.5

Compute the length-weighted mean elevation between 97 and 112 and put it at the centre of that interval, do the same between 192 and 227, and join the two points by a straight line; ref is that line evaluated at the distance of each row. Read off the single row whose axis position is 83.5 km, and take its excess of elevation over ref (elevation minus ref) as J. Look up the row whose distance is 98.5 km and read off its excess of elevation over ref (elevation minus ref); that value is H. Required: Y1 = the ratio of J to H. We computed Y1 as 1.8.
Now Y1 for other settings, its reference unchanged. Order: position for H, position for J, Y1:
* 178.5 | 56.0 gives 0.9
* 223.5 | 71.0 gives 21.7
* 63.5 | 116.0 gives -0.2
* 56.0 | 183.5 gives 1.0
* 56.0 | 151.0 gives 0.2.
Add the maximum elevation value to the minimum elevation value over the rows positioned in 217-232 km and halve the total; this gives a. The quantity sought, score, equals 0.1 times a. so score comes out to 7.35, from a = 73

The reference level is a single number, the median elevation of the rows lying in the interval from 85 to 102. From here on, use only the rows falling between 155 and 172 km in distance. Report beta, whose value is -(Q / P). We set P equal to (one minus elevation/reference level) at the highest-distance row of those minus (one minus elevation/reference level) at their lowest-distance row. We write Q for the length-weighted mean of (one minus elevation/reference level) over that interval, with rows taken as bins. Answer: -4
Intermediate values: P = 0.035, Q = 0.13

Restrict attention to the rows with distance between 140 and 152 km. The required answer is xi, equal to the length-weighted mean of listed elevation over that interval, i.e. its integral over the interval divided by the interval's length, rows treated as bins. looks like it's 67.7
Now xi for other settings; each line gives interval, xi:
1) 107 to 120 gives 77.6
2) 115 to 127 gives 74.1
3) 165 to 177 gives 67.2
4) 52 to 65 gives 76.9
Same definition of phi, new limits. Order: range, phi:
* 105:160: -22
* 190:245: -22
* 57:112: -26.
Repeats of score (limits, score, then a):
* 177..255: 7.29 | 73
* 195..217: 7.22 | 72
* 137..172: 6.81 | 68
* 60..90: 7.51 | 75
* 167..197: 6.62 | 66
